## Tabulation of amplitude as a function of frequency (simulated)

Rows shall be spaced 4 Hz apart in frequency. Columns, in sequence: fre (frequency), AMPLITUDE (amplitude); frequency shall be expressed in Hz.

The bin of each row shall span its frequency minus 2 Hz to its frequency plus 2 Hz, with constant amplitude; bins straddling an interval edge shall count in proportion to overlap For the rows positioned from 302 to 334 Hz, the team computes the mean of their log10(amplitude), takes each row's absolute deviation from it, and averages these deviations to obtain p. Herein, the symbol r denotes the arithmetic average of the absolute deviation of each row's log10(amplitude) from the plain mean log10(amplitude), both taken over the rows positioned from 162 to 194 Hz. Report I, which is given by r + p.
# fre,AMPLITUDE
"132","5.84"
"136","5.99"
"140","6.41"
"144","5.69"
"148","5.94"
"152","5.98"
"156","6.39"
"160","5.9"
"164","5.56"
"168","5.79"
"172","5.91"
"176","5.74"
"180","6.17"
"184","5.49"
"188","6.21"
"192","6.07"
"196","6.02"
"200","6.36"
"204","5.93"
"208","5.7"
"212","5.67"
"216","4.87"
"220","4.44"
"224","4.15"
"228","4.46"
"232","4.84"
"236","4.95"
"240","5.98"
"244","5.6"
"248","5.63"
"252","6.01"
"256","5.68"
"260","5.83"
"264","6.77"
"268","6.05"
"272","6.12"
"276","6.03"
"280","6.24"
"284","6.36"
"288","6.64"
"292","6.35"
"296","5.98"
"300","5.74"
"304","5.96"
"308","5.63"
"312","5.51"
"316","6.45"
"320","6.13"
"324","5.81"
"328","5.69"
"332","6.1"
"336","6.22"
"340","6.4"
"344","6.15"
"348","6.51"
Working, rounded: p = 0.018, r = 0.016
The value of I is 0.035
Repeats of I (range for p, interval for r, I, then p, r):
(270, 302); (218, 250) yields 0.062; 0.015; 0.047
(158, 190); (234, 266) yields 0.040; 0.015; 0.026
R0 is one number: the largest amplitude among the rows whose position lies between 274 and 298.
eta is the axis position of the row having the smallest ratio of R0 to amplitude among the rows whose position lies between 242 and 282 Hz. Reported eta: 264 Hz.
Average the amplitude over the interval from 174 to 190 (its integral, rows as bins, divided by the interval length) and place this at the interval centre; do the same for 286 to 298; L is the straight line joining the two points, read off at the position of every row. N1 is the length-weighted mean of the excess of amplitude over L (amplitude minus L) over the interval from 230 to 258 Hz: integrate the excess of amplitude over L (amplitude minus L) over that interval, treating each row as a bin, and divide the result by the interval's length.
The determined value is -0.61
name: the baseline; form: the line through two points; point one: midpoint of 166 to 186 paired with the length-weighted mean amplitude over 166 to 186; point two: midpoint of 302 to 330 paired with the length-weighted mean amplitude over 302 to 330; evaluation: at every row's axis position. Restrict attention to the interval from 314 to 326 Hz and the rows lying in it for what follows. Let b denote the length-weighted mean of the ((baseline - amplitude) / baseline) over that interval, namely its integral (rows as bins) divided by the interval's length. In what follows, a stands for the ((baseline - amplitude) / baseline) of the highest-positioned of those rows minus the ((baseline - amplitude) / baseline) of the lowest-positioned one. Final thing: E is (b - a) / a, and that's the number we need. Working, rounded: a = 0.11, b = -0.04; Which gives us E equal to -1.4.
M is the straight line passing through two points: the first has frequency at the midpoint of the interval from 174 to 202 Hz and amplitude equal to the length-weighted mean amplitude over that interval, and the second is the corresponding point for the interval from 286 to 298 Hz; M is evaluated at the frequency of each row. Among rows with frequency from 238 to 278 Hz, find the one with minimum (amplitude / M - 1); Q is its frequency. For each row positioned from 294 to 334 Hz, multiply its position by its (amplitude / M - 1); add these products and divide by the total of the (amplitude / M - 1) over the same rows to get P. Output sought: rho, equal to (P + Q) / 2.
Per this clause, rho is 278.9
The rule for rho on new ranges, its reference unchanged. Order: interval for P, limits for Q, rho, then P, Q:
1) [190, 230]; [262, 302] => 261.0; 222.0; 300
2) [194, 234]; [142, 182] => 193.7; 223.3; 164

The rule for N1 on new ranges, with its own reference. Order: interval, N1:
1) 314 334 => -0.41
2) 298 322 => -0.49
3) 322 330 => -0.70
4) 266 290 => -0.03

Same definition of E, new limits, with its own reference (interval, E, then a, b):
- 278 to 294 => 4.1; -0.02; -0.09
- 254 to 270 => -0.4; -0.06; -0.04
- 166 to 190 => -0.8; -0.07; -0.01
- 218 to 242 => -1.7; -0.26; 0.18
